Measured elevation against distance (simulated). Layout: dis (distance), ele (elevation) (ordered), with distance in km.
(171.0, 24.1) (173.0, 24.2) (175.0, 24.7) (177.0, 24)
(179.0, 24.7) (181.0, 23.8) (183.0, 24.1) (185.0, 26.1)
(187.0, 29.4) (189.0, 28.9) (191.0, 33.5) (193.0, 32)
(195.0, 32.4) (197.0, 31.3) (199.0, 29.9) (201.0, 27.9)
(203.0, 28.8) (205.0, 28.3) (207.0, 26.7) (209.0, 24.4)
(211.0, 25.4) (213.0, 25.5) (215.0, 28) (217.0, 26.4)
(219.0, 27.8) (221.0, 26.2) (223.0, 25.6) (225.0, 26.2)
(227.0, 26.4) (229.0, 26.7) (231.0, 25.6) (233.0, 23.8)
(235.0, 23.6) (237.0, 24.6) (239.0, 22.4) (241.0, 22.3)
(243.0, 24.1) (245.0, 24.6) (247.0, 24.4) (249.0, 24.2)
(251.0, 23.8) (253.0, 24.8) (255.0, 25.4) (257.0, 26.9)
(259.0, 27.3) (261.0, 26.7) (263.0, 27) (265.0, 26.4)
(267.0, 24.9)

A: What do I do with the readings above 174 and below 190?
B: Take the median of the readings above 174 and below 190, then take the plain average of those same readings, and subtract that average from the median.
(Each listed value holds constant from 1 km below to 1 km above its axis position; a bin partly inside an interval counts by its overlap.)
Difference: -1.0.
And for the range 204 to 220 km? 0.0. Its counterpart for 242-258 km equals -0.3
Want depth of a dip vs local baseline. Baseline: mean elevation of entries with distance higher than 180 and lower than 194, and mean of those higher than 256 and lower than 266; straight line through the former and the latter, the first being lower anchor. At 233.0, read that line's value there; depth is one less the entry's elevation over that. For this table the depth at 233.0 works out 0.13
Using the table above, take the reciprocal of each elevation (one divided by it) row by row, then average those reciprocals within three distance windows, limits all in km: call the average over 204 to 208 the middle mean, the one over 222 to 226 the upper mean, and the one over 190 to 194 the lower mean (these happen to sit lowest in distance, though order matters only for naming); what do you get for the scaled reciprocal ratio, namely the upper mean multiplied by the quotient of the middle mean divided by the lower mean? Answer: 0.046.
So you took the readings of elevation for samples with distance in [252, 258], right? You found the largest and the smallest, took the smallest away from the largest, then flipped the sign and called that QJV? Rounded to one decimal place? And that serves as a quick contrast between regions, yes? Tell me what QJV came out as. -2.1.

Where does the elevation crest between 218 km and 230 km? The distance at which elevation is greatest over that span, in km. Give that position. 219.0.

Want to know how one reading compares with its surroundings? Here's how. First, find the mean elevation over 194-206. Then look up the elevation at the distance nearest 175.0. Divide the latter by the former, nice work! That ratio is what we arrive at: 0.83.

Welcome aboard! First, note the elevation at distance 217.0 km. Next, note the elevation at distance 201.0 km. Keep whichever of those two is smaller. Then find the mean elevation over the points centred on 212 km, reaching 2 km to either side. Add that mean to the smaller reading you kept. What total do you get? 52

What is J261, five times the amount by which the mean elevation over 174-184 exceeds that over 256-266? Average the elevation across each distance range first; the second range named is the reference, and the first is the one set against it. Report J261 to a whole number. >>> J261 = -13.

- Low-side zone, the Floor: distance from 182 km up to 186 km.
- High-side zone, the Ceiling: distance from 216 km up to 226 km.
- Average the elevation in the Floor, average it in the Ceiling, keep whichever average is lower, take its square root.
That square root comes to 5.01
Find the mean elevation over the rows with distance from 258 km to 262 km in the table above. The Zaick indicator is 27.0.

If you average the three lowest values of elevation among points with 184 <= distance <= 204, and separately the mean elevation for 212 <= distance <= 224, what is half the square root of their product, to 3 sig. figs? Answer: 13.5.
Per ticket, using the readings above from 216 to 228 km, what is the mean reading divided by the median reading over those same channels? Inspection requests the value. 1.01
